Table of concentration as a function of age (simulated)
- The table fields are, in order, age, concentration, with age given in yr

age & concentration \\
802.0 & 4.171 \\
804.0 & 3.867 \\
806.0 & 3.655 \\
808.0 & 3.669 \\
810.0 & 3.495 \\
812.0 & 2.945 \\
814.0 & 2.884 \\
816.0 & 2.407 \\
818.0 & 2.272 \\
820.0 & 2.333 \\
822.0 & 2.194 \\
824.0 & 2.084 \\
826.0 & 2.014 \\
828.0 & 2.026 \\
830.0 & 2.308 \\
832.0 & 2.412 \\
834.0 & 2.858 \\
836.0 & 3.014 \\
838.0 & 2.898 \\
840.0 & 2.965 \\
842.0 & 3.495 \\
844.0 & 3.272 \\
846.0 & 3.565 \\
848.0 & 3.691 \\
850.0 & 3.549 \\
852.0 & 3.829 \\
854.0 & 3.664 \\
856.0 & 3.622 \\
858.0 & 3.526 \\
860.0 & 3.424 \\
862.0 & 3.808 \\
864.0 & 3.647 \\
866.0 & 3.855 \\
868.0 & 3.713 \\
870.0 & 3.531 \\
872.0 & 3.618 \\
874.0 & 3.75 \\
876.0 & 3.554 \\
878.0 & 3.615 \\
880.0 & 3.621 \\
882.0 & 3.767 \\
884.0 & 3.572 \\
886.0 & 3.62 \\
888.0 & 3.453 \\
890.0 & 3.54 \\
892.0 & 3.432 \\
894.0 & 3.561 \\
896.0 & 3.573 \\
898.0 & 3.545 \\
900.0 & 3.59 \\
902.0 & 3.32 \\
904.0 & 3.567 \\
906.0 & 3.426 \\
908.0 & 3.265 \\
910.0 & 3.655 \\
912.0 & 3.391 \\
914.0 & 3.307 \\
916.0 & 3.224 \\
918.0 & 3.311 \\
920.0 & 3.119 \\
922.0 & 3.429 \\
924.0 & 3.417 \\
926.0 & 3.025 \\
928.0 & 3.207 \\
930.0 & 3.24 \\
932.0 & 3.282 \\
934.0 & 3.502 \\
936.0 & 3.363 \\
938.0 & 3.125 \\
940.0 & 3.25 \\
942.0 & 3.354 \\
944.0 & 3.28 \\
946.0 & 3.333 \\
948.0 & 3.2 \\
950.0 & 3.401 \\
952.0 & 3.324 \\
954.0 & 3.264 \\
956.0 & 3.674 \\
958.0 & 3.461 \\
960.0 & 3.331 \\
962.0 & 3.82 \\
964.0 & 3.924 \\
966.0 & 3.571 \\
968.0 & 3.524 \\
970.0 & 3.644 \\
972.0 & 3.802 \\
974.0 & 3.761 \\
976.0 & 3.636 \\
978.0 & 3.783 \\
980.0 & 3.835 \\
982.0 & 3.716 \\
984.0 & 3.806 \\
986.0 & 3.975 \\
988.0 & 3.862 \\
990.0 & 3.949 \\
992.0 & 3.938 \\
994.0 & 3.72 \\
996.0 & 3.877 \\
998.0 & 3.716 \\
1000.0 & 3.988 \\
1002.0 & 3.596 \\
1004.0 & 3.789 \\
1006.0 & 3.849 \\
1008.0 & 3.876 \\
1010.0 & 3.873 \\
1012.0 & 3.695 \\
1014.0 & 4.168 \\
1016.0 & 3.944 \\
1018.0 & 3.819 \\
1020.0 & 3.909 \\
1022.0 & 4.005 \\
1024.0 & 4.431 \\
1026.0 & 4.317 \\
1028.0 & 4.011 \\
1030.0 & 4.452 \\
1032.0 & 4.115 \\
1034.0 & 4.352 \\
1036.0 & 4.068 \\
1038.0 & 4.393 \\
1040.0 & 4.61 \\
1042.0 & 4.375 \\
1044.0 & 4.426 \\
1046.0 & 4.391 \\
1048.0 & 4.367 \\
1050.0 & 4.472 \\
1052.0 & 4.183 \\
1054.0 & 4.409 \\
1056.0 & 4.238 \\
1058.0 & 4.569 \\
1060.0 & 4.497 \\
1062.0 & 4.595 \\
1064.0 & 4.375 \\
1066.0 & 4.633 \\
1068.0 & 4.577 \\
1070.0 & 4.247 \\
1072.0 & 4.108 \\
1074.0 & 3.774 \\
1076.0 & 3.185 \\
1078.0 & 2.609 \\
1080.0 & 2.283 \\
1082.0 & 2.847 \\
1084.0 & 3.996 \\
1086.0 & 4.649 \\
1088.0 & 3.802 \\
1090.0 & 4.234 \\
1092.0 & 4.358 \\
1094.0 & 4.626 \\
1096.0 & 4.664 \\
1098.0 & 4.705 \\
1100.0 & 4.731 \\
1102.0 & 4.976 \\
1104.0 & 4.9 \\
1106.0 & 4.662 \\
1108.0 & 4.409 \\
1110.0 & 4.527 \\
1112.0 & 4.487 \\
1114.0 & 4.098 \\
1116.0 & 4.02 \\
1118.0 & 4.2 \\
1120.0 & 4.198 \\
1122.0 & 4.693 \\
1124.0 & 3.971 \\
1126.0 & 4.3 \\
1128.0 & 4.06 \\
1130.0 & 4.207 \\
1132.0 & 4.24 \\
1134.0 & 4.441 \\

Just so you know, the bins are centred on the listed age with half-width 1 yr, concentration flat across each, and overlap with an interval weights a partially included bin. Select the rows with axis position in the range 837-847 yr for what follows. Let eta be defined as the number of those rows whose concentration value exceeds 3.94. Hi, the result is 0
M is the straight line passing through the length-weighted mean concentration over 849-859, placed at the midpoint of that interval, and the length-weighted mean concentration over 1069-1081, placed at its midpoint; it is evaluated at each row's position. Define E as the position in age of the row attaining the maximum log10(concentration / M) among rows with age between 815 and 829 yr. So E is 816.0 yr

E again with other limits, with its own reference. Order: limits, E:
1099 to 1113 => 1102.0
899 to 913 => 910.0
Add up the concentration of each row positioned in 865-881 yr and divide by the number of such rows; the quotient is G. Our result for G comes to 3.66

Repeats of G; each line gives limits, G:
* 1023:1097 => 4.17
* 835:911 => 3.53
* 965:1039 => 3.91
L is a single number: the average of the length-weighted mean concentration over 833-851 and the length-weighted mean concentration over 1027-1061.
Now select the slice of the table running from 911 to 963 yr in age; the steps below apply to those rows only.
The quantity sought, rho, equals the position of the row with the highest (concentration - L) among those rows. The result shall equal 962.0 yr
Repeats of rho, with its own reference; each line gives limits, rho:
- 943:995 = 986.0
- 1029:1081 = 1066.0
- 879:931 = 882.0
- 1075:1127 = 1102.0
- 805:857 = 852.0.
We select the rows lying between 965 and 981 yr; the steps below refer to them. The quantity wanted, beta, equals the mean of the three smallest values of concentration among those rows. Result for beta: 3.58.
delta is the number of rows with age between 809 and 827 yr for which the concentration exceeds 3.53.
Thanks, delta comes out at 0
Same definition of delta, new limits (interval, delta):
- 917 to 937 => 0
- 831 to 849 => 2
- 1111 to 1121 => 5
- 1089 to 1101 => 6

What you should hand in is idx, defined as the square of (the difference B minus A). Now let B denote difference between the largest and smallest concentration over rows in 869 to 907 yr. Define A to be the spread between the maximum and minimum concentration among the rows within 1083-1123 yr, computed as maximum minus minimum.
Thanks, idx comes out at 0.5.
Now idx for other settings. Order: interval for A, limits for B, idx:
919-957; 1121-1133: 0.0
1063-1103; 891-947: 4.3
